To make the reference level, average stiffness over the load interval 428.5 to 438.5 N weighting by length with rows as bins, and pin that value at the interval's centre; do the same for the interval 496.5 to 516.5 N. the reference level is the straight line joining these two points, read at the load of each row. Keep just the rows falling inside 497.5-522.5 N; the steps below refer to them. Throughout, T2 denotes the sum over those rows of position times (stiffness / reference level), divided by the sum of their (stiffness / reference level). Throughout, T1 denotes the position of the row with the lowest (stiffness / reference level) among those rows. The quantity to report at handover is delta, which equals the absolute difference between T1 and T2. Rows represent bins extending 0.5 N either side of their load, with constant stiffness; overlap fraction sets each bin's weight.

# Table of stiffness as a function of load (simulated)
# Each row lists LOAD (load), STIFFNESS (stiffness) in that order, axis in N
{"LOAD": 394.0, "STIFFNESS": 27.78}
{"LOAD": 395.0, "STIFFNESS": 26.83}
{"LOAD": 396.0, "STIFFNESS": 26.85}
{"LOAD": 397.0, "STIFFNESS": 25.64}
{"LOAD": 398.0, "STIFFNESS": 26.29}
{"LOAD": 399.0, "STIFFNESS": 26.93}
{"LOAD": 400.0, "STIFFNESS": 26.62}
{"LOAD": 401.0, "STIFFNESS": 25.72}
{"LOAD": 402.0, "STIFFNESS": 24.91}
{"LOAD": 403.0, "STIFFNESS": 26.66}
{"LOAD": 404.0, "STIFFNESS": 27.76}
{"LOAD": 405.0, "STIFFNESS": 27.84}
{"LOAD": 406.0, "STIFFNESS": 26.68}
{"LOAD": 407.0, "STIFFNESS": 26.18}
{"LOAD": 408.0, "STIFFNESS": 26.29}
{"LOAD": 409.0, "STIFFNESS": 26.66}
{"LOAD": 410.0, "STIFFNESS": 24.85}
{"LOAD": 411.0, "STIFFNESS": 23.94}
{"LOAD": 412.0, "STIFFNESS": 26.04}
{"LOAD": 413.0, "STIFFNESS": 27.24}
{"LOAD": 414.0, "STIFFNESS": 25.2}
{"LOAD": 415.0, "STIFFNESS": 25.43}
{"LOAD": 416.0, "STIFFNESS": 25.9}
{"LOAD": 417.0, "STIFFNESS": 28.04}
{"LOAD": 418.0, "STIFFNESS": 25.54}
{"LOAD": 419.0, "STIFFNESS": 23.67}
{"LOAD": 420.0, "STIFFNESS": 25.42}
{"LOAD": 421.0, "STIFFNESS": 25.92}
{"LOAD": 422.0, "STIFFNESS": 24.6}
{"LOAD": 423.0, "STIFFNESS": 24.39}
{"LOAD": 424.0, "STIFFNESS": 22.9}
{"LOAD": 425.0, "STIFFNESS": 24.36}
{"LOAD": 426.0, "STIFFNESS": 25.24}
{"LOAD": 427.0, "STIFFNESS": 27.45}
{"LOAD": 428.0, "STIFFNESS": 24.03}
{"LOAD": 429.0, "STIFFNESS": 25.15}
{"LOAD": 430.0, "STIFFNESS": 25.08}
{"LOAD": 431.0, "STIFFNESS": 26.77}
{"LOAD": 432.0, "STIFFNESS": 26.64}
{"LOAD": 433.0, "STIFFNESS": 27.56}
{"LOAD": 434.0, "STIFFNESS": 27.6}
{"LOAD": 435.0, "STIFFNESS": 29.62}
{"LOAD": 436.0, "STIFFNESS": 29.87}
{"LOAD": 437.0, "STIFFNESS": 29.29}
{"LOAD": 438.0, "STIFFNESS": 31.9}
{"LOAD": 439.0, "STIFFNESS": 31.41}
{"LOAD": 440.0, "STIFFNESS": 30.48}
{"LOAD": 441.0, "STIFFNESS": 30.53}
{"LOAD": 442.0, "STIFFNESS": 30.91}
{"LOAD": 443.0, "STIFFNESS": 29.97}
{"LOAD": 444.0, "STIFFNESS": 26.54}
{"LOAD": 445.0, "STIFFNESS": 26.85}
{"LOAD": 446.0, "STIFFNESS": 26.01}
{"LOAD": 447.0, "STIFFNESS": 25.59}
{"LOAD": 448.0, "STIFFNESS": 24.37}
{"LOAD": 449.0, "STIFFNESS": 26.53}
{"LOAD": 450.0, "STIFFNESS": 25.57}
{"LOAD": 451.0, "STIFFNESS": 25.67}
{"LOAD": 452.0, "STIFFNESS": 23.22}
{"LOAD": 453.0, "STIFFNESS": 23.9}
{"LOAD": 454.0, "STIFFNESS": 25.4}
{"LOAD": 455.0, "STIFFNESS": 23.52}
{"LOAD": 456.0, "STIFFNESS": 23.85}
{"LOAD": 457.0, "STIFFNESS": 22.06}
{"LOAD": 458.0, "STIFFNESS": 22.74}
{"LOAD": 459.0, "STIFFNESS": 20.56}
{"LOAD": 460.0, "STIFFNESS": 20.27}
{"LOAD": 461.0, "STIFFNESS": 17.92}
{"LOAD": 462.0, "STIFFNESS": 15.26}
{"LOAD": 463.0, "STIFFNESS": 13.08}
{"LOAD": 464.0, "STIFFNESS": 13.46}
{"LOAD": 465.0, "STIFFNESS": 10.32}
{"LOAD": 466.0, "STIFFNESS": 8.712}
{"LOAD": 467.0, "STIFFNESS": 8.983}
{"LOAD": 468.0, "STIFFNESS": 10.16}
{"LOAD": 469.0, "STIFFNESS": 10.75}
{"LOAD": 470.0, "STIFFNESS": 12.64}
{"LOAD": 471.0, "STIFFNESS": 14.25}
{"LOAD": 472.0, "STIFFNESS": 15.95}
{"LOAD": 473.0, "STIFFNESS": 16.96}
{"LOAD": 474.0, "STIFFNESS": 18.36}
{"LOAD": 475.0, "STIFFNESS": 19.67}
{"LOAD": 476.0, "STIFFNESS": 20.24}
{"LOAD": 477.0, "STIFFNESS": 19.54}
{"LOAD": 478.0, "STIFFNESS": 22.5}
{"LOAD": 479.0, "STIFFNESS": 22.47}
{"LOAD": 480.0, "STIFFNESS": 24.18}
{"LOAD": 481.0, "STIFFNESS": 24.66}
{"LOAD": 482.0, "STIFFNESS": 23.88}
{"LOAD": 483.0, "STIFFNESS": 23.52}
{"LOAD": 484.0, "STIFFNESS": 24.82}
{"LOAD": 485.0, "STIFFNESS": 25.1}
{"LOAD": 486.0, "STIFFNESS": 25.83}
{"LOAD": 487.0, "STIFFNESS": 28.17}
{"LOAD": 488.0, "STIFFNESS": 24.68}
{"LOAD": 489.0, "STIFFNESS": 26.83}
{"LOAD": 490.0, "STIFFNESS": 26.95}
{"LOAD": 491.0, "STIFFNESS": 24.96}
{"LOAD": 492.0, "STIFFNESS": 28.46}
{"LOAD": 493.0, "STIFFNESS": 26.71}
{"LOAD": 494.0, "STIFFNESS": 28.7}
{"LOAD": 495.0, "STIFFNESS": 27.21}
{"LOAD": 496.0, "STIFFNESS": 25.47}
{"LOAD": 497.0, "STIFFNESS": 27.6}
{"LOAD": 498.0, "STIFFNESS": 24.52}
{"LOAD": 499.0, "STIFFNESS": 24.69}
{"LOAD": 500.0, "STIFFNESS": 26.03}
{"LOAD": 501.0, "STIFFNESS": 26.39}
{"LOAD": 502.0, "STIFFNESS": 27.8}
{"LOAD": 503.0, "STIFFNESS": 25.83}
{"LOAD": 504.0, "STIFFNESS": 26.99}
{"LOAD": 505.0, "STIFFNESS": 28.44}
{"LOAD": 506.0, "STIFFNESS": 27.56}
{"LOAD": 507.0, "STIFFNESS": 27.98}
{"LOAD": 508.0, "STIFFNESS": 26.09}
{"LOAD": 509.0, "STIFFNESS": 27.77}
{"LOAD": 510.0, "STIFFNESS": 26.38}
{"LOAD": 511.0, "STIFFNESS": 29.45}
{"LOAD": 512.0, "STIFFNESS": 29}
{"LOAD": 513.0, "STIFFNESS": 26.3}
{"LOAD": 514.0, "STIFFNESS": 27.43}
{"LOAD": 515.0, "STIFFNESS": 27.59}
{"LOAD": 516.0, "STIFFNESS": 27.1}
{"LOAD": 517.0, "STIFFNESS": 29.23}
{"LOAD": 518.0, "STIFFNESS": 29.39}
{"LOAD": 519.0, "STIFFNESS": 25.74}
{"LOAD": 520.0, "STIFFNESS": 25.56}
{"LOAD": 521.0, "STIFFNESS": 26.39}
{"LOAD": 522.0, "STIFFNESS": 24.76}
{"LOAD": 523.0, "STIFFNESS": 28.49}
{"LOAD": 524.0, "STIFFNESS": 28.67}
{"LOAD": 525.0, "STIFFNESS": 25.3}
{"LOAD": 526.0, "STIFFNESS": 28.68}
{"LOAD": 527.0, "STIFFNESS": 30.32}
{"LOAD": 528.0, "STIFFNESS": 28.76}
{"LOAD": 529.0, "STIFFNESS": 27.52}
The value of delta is 12.1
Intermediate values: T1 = 498.0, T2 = 510.1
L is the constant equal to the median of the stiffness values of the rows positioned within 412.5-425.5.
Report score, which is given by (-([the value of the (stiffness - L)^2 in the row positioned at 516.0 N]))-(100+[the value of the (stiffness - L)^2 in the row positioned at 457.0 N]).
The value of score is -114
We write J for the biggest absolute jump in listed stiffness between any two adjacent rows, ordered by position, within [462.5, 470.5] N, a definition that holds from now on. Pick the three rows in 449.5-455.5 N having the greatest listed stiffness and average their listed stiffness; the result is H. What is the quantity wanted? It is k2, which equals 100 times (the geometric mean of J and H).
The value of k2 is 896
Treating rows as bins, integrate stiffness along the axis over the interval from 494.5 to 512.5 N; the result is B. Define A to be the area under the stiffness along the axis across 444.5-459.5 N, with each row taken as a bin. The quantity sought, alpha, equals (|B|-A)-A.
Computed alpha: -246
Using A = 366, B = 485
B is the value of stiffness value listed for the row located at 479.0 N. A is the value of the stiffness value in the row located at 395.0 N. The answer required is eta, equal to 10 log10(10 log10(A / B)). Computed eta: -1.1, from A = 26.83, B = 22.47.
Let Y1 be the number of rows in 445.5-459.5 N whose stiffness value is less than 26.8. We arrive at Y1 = 14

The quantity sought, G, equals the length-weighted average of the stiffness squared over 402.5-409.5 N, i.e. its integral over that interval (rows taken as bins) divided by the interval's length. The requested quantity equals 722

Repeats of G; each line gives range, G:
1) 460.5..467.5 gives 167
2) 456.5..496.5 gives 452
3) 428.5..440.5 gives 814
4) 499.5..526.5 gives 746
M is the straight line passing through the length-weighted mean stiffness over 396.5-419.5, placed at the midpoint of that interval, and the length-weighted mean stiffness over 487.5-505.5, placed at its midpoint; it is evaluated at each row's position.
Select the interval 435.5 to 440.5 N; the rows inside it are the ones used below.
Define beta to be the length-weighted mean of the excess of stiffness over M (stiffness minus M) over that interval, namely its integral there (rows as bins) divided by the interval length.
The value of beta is 4.3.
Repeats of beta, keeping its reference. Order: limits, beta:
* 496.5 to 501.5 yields -0.7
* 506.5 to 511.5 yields 0.9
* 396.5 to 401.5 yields 0.2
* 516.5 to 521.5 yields 0.6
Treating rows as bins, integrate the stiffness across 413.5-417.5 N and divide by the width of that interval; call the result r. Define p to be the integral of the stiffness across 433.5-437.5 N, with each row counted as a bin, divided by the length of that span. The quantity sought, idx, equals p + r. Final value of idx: 55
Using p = 29.1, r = 26.1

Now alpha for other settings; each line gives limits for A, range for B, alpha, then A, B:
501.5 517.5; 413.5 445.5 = -18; 441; 864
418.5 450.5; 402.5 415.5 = -1384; 862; 341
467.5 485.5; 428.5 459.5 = 126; 350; 825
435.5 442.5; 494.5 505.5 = -138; 214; 291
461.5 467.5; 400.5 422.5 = 431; 70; 570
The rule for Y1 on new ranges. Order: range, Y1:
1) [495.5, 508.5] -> 7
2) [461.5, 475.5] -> 14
